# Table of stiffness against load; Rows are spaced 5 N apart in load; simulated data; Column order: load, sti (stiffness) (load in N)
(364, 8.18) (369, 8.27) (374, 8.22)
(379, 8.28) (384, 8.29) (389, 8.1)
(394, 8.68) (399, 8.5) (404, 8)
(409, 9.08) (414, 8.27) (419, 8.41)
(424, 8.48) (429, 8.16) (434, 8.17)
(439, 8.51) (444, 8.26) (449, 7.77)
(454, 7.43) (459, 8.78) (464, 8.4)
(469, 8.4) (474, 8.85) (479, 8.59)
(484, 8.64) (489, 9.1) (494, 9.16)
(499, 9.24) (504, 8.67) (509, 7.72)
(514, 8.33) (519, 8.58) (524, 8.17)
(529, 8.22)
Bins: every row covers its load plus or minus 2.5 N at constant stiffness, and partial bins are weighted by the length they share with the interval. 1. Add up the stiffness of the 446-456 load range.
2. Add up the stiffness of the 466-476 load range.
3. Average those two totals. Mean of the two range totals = 16.2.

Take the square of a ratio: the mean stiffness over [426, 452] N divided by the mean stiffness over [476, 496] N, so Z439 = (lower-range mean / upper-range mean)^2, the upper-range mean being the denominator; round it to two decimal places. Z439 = 0.85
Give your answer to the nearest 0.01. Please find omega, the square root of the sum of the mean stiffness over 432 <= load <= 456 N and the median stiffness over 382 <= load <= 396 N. 4.04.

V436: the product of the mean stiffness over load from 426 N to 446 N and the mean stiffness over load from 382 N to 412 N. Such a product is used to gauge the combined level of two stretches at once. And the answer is 70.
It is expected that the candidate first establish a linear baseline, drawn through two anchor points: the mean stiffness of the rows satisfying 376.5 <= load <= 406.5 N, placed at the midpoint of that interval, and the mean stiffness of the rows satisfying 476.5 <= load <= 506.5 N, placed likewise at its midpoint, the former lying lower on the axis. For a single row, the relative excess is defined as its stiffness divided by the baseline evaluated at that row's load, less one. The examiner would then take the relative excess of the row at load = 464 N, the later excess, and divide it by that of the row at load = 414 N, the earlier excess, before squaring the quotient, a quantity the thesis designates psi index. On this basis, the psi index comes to 3.6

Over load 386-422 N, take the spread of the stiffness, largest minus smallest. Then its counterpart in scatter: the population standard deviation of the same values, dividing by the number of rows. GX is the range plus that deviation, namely 1.4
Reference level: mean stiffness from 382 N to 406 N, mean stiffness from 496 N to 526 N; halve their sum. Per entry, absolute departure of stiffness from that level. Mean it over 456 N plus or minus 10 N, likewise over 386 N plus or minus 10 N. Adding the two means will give 0.7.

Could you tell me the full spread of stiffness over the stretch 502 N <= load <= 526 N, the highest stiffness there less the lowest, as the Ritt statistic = 0.95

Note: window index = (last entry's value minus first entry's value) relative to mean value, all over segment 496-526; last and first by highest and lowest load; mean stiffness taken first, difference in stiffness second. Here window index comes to -0.13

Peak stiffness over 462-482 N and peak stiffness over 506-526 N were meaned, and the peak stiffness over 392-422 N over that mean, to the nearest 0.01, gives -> 1.04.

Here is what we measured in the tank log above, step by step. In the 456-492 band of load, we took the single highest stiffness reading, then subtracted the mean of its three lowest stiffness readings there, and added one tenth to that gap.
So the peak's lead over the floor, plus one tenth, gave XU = 0.74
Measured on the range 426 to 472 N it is 1.09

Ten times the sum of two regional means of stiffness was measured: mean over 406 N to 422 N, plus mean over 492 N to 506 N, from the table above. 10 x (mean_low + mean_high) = 176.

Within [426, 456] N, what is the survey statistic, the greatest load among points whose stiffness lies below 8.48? 454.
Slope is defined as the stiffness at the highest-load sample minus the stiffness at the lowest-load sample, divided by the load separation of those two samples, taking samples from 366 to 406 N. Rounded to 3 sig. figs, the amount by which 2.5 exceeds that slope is 2.51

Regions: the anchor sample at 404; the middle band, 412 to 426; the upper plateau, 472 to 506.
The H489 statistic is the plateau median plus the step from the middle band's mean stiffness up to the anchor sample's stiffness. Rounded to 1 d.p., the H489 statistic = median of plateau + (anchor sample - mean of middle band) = 8.5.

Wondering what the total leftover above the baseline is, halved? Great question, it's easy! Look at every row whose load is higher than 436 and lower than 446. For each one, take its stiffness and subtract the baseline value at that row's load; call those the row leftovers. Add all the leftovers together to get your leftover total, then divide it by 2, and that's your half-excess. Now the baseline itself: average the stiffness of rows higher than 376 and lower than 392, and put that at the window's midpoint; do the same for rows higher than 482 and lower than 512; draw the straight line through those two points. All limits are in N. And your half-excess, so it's -0.11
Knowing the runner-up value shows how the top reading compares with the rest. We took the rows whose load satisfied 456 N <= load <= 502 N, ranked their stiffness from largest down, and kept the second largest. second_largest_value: 9.16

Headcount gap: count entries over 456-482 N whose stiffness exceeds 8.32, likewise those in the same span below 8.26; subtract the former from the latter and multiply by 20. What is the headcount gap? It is -100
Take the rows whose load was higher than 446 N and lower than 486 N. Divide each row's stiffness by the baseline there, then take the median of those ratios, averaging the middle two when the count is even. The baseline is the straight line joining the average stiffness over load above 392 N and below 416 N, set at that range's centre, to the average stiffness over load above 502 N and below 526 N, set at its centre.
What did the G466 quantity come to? 1.015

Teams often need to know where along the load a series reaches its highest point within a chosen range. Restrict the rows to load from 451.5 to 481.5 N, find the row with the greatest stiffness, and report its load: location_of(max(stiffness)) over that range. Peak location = 474 N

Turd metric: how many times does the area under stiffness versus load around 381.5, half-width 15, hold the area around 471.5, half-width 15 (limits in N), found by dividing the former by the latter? 0.965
